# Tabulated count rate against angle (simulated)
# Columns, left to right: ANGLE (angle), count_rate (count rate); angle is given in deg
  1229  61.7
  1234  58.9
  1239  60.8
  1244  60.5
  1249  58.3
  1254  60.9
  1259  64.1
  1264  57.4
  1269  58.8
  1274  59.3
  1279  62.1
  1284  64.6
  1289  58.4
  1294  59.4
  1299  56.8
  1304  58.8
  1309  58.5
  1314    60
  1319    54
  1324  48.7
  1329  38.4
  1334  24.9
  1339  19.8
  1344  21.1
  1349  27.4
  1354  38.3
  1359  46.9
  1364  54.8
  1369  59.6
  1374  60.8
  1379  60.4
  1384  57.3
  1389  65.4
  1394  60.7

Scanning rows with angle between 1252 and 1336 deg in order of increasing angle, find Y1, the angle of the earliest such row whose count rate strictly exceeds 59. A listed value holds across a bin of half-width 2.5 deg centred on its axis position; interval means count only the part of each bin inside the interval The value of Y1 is 1254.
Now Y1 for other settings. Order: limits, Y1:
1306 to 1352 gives 1314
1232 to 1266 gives 1239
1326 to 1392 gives 1369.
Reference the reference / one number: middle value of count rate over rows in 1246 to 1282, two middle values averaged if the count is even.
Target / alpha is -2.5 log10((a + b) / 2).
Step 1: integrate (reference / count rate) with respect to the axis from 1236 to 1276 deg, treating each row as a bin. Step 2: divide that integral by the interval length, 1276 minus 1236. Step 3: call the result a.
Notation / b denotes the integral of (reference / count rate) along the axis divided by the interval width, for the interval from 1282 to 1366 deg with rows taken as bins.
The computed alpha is -0.23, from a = 0.99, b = 1.48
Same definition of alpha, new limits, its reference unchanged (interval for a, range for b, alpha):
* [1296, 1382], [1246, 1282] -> -0.22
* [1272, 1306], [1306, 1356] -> -0.35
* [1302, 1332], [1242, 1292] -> -0.08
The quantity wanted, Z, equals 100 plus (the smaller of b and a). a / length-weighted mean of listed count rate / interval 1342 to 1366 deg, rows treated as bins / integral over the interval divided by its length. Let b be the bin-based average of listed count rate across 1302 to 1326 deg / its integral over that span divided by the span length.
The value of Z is 138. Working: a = 37.7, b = 56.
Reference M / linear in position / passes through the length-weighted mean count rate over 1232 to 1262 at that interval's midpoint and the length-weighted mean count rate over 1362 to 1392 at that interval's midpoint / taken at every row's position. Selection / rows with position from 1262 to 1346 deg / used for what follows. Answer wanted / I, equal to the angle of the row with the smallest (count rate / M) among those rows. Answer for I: 1339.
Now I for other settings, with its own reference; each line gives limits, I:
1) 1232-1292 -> 1264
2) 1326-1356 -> 1339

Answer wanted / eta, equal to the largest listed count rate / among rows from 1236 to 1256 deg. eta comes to 60.9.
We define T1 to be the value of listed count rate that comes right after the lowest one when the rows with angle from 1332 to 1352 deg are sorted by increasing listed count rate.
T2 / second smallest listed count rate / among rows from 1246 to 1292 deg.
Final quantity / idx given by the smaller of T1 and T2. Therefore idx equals 21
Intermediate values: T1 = 21.1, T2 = 58.3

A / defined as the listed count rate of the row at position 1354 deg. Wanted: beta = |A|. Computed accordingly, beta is 38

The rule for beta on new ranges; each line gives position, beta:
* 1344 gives 21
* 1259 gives 64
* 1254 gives 61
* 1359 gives 47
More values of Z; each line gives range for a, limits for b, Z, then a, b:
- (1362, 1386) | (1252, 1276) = 159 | 58.7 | 60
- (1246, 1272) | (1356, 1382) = 156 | 59.9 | 56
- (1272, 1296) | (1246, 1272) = 160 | 60.8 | 60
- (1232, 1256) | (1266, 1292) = 160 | 59.9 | 61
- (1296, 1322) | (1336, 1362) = 131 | 57.5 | 31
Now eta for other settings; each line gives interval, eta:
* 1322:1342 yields 48.7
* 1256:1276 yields 64.1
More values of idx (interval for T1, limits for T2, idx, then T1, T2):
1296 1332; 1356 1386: 49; 48.7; 54.8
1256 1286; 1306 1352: 21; 58.8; 21.1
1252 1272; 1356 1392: 55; 58.8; 54.8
